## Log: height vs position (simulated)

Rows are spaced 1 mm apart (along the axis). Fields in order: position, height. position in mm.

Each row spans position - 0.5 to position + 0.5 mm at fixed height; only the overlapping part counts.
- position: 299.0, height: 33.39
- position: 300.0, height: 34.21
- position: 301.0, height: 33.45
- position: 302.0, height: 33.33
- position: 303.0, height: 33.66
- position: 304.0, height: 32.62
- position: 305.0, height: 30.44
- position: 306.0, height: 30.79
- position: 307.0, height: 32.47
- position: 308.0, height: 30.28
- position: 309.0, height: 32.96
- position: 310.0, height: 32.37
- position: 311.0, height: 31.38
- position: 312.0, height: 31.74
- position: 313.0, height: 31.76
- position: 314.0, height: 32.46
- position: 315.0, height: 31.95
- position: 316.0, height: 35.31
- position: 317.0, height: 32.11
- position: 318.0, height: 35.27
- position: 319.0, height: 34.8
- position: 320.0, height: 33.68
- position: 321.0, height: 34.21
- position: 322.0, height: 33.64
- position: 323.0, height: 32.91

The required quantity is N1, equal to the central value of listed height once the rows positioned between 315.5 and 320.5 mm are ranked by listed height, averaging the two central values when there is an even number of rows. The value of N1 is 34.8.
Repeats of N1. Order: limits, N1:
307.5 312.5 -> 31.7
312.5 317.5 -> 32.1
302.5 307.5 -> 32.5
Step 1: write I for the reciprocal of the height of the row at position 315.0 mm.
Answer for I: 0.0313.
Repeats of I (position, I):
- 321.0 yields 0.0292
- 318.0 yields 0.0284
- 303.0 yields 0.0297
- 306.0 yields 0.0325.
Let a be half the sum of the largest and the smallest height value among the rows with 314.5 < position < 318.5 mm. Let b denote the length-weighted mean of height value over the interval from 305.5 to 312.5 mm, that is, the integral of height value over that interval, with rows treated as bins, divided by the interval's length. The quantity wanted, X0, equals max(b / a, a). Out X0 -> 33.6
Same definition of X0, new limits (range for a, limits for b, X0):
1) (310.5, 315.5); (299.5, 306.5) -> 31.9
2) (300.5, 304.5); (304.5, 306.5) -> 33.1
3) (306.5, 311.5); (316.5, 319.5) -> 31.6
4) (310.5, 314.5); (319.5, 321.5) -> 31.9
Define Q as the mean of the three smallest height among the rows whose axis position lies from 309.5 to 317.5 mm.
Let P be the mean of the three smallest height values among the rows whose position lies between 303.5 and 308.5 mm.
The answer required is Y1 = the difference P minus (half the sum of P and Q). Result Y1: -0.6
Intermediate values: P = 30.50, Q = 31.6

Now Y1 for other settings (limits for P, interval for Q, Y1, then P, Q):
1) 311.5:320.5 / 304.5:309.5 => 0.7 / 31.82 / 30.5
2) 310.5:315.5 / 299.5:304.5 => -0.8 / 31.63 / 33.1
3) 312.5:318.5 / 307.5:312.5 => 0.4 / 31.94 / 31.1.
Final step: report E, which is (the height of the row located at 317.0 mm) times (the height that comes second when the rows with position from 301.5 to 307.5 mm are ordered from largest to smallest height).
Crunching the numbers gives 1070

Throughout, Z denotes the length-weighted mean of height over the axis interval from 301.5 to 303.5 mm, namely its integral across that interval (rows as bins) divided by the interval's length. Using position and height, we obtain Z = 33.5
